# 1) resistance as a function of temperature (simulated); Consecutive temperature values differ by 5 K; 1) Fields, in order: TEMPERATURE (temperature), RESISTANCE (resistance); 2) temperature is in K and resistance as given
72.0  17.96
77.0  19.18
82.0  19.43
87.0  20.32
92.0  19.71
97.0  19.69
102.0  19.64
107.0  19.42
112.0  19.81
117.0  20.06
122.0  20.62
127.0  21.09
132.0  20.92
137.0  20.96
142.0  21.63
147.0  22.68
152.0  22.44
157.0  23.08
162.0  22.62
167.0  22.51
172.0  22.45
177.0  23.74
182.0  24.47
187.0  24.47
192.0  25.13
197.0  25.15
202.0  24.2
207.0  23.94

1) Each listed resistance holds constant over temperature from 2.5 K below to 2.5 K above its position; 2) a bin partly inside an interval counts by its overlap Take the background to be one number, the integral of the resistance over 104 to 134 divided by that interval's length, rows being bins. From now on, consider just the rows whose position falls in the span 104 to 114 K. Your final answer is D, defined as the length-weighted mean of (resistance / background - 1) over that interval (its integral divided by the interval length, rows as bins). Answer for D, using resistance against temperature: -0.03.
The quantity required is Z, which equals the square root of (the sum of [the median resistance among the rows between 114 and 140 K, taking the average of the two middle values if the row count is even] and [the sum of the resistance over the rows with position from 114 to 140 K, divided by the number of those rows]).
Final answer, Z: 6.5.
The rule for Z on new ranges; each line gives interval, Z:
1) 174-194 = 7.0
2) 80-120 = 6.3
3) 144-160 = 6.7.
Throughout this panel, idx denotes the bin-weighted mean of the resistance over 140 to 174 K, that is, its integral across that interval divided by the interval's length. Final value 23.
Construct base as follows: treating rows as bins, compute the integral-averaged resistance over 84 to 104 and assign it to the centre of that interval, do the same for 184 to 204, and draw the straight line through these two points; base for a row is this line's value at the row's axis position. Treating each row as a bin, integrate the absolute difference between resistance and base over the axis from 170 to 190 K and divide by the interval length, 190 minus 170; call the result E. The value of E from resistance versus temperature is 0.42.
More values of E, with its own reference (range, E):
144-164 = 0.30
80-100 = 0.34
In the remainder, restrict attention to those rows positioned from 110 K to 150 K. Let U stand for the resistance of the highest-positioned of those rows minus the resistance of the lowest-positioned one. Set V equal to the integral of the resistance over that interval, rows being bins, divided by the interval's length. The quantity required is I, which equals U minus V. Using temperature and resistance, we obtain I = -18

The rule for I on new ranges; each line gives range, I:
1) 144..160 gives -22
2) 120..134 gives -21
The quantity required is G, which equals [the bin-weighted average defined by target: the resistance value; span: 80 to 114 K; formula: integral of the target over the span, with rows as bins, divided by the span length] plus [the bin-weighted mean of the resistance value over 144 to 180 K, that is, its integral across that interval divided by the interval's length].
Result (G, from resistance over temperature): 43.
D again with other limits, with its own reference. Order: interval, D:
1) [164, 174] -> 0.11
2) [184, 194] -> 0.22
